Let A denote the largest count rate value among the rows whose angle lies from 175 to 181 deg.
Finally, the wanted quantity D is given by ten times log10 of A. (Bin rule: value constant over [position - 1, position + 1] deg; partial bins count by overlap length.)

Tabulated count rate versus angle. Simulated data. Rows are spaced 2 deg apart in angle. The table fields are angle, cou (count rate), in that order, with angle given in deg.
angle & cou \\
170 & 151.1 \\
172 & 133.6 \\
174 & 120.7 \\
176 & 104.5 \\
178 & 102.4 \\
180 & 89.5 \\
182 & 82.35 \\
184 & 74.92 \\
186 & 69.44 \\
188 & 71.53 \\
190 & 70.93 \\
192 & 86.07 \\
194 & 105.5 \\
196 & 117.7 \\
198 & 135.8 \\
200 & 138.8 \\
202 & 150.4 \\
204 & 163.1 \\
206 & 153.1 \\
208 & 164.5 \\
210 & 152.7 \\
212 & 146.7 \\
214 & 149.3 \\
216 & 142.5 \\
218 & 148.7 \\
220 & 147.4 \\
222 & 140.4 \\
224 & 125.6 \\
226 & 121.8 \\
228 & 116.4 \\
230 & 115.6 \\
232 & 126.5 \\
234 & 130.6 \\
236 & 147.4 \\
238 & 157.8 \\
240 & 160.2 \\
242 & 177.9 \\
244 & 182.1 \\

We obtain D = 20.2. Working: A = 104.5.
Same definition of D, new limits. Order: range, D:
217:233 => 21.7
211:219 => 21.7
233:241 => 22.0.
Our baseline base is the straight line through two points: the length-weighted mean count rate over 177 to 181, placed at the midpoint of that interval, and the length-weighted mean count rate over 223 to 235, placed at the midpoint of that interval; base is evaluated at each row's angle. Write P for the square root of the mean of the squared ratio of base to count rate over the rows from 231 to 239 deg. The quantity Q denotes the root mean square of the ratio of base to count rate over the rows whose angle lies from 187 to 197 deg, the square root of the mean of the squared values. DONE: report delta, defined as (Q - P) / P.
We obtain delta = 0.3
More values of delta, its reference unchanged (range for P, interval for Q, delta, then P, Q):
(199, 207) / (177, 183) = 0.5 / 0.7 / 1.1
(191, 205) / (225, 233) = 0.2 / 0.9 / 1.0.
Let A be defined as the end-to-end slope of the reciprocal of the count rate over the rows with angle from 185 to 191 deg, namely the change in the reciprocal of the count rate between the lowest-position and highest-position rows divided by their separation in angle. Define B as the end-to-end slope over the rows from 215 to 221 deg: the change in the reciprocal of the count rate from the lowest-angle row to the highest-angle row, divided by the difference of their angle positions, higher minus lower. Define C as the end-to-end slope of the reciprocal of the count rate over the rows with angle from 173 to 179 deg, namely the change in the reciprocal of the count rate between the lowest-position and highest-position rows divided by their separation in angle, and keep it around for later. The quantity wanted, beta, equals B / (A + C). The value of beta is -0.2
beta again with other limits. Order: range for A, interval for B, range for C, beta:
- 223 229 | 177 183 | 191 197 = -1.0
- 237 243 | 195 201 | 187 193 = 0.4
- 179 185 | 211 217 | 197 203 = 0.1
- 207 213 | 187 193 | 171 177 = -0.8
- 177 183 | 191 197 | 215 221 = -1.5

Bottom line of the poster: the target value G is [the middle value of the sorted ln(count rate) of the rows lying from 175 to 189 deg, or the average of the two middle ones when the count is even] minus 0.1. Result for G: 4.31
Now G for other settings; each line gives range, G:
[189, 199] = 4.56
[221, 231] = 4.70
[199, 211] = 4.93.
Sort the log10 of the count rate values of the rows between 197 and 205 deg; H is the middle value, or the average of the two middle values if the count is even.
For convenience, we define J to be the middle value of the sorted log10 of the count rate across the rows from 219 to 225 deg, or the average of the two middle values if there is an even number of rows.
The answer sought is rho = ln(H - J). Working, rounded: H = 2.16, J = 2.15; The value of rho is -4.4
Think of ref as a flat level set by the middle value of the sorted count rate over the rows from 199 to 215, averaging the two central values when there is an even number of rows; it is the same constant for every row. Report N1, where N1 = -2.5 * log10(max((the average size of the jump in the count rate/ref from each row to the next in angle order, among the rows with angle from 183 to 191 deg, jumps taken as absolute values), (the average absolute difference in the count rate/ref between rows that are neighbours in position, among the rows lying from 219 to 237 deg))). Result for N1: 3.20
